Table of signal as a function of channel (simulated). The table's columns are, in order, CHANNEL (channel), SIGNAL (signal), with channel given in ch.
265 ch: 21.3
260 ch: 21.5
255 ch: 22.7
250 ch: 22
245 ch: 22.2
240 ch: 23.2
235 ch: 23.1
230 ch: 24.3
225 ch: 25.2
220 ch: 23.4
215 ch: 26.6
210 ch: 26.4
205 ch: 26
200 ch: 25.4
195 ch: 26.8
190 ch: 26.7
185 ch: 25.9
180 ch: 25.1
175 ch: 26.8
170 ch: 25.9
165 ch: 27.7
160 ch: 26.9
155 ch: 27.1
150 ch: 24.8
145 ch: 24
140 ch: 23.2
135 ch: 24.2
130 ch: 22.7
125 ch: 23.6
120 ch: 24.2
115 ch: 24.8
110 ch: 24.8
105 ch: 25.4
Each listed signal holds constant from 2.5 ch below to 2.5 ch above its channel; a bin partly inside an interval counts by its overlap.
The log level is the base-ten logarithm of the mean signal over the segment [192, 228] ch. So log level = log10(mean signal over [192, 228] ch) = 1.41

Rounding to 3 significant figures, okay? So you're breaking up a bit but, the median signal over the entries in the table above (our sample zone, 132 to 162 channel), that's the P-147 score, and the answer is 24.5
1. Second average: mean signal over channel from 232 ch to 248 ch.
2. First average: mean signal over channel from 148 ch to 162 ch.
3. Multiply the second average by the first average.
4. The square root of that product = 24.5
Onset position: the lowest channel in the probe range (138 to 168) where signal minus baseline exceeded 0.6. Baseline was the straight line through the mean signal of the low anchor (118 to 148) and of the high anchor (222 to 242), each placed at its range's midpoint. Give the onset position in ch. 150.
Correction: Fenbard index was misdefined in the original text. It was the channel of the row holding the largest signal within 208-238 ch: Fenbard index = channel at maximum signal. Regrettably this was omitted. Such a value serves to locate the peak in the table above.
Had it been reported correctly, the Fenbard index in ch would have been 215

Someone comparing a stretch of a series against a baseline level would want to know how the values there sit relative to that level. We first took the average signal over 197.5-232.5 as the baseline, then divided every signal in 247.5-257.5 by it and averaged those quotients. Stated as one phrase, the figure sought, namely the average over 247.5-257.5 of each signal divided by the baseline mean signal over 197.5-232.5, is 0.88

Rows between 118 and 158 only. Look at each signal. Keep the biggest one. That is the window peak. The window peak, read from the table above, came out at 27.1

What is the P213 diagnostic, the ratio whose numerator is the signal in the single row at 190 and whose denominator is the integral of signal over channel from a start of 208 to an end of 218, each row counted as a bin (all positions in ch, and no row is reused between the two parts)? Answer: 0.10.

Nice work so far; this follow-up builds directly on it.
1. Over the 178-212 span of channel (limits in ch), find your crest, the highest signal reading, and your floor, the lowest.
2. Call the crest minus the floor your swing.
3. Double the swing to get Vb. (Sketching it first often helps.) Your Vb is 3.4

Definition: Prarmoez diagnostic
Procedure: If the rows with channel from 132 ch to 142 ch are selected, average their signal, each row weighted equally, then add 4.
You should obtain 27.7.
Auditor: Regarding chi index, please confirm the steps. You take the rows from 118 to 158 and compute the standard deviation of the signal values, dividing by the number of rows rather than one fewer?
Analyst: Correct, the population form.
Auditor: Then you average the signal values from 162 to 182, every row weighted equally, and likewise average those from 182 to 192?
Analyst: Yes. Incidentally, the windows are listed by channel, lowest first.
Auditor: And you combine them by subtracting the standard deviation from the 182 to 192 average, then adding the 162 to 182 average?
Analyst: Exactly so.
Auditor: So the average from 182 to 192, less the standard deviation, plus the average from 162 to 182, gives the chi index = 51.4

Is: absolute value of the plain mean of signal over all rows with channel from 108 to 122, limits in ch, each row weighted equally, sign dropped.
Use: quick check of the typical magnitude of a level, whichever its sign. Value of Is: 24.6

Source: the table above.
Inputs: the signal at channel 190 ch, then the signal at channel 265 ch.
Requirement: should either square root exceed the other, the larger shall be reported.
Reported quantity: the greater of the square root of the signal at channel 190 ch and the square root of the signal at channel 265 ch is 5.17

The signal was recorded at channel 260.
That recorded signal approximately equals 21.5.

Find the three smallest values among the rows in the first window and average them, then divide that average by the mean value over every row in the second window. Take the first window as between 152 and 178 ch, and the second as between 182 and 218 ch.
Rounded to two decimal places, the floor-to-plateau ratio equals 1.01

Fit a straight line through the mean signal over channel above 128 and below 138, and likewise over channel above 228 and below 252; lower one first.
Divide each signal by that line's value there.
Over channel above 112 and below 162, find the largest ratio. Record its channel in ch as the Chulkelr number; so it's 155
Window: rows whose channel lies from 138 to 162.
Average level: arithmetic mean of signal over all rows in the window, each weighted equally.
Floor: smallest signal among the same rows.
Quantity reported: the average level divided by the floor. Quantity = 1.09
